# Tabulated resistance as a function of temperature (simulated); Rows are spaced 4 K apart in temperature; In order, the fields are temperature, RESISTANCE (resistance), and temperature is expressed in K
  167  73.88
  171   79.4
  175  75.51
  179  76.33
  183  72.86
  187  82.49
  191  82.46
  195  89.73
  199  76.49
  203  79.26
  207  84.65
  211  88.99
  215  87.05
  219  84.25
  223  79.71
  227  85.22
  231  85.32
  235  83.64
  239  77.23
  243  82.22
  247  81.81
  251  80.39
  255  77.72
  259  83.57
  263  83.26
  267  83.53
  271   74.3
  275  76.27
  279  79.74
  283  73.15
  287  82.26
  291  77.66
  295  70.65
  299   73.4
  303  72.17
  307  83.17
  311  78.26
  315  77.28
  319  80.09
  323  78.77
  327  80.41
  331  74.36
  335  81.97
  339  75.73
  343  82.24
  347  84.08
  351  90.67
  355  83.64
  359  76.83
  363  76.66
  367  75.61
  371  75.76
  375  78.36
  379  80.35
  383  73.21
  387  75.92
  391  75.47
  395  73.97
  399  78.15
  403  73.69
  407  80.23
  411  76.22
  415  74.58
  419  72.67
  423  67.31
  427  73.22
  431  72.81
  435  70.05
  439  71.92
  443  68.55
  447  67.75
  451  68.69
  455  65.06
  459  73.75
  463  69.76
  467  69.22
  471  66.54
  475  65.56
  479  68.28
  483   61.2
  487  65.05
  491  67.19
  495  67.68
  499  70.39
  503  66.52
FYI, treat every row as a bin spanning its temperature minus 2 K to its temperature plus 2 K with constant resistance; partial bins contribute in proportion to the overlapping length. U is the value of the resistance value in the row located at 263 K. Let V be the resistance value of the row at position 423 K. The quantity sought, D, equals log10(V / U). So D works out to -0.09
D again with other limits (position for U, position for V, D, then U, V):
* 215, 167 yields -0.07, 87.05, 73.88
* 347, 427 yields -0.06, 84.08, 73.22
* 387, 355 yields 0.04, 75.92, 83.64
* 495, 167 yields 0.04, 67.68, 73.88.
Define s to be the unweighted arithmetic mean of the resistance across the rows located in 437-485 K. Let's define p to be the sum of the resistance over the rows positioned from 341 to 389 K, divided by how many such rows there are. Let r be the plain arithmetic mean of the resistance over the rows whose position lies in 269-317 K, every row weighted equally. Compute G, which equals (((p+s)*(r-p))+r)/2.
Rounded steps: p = 79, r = 76.5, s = 68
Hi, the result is -177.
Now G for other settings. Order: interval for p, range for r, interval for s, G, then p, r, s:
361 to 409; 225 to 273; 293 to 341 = 430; 76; 81.5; 77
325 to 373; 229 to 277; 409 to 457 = 111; 80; 80.8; 71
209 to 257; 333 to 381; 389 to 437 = -167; 83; 80.2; 74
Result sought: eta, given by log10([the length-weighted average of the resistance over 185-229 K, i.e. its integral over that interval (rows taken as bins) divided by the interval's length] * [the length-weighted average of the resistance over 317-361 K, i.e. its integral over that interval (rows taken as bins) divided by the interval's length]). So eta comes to 3.830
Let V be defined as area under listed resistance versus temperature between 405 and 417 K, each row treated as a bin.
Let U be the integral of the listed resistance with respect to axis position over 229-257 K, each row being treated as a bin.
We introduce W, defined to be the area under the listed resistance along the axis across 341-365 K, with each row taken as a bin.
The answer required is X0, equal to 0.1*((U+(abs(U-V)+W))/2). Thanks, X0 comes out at 280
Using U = 2273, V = 924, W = 1976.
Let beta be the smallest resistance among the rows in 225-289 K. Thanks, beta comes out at 73.15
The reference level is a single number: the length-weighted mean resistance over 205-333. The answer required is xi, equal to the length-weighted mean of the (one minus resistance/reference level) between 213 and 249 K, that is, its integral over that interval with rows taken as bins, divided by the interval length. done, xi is -0.037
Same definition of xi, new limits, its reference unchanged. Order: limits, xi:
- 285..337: 0.029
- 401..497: 0.127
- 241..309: 0.018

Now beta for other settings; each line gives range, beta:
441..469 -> 65.06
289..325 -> 70.65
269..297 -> 70.65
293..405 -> 70.65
